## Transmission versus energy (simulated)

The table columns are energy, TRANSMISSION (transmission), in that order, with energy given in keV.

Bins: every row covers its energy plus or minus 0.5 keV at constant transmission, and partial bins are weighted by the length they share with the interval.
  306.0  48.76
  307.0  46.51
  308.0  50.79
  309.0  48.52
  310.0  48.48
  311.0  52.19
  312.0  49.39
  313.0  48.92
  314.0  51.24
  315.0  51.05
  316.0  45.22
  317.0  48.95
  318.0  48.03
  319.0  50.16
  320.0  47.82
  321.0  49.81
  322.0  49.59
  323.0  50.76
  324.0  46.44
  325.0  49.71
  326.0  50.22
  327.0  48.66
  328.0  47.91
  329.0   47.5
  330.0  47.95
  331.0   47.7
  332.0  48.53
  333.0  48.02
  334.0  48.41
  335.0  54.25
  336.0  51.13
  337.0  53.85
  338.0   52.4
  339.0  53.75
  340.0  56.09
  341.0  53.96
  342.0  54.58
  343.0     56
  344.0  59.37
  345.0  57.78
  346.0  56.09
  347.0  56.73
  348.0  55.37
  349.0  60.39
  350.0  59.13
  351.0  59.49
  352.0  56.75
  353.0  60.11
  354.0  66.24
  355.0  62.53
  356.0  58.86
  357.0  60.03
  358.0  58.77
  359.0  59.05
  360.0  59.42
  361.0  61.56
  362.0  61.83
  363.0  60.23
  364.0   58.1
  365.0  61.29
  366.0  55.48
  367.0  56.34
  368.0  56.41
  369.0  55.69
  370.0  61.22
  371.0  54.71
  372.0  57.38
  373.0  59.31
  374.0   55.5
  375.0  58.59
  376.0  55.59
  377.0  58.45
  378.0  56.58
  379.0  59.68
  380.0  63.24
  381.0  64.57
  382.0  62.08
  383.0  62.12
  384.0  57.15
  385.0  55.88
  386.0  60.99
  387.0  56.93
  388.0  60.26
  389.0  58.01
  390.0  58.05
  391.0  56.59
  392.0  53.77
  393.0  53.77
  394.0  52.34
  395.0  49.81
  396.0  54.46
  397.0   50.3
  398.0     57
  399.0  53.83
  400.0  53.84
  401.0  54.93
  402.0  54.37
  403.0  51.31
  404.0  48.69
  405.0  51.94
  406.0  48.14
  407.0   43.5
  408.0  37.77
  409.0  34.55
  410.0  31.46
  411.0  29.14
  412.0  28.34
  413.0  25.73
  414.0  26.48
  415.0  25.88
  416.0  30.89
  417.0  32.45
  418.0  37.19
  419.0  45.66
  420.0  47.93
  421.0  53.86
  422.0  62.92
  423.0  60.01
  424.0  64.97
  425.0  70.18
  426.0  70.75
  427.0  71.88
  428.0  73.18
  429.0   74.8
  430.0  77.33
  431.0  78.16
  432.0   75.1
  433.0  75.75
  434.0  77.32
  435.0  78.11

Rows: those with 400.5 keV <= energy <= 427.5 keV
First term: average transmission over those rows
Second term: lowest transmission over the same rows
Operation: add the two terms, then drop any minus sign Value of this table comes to 72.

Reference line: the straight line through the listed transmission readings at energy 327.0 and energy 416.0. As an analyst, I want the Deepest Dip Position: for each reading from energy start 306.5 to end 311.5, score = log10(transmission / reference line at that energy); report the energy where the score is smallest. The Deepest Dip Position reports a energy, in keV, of 307.0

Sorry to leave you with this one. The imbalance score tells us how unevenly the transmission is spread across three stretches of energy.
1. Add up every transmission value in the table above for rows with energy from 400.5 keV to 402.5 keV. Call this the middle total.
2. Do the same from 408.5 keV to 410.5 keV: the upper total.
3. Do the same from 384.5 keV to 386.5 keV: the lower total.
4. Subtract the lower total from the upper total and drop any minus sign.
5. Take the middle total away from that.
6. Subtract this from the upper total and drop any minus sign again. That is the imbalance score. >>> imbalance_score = 124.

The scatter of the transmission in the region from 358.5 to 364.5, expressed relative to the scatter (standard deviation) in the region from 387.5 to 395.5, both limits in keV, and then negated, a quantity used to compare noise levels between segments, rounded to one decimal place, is -0.4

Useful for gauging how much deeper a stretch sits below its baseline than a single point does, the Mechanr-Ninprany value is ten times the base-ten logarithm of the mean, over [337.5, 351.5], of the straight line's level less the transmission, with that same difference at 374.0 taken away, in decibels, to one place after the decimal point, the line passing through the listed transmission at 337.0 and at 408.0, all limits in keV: 7.5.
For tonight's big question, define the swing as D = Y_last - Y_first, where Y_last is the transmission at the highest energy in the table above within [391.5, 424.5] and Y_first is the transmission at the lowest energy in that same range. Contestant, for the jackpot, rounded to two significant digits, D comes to 11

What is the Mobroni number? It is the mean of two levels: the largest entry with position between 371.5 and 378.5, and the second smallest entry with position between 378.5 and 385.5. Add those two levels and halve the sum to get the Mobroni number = 58.2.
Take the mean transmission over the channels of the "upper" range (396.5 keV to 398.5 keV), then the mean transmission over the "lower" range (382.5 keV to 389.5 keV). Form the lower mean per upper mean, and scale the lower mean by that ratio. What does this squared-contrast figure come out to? 64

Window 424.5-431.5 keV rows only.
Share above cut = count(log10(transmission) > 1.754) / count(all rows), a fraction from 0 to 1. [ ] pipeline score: 1.0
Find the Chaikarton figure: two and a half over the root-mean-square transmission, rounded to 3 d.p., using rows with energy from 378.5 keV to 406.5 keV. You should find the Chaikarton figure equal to 0.045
